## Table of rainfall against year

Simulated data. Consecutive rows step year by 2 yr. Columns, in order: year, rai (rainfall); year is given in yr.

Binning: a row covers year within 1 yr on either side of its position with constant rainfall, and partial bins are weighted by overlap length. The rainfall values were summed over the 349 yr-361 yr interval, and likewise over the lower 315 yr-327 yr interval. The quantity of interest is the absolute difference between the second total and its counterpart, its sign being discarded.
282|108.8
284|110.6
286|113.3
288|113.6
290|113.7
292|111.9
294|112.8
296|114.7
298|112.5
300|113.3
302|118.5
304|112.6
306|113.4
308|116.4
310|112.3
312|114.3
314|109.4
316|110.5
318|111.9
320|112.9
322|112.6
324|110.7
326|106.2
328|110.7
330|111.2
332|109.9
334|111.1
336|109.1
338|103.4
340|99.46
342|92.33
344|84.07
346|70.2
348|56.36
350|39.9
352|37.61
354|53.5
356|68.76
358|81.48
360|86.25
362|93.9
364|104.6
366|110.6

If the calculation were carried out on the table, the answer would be 297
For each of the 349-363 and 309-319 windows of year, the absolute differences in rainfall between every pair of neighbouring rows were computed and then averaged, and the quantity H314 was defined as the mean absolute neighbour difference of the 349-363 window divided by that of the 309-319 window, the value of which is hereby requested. 4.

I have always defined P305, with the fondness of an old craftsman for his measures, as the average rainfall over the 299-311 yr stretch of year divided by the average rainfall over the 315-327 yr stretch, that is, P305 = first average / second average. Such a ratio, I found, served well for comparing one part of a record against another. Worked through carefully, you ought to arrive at 1.03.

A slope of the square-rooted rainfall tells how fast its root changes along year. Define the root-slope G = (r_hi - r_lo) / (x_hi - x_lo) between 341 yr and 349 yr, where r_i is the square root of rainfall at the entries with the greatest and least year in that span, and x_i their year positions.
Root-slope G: -0.35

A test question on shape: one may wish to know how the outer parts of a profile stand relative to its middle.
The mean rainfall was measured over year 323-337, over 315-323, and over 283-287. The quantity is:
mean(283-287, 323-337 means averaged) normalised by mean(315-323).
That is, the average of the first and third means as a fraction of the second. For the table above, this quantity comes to 0.99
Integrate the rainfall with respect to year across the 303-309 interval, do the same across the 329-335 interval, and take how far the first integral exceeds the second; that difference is 20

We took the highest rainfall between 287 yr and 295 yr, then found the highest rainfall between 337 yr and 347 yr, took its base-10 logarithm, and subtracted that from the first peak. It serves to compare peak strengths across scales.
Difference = 112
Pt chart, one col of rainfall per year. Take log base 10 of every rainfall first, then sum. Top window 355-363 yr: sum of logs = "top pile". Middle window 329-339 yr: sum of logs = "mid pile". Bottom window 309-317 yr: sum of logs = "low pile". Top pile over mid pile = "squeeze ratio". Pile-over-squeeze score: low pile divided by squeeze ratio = 11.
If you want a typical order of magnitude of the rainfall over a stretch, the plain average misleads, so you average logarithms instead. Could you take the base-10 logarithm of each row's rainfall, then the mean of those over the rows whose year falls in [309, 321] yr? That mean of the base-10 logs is 2.05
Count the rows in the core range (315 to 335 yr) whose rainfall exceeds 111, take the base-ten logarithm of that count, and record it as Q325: 0.7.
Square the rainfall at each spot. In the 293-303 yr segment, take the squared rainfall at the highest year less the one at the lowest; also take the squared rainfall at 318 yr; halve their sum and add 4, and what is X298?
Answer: 6924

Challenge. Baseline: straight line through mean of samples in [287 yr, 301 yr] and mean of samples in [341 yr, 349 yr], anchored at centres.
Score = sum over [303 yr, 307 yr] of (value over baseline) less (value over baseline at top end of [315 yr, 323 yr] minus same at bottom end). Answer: 2.1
